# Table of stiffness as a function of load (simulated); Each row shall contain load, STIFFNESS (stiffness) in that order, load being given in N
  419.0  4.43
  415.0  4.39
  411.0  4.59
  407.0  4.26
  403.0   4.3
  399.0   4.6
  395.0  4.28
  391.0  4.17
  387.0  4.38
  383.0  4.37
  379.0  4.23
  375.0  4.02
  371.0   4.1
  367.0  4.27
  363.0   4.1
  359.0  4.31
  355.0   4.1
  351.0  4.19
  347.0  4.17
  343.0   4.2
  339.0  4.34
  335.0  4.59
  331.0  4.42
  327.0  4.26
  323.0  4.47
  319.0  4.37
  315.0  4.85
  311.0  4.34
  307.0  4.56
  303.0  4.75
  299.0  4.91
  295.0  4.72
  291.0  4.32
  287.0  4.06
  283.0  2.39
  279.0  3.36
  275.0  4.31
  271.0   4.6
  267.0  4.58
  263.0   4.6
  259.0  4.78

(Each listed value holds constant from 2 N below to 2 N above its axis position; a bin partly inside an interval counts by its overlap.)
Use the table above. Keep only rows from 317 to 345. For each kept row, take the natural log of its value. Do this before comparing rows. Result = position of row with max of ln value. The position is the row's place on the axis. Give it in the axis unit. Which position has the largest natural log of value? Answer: 335.0 N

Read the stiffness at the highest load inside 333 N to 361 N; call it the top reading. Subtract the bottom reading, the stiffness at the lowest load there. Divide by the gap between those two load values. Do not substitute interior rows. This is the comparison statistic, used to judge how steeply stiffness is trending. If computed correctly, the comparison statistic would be -0.012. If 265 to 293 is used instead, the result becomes -0.011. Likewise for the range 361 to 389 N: 0.012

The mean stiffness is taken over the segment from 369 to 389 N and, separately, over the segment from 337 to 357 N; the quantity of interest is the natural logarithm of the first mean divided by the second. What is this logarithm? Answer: 0.00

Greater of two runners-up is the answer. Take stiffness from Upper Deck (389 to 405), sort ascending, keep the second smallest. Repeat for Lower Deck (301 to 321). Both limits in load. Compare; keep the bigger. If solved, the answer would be 4.37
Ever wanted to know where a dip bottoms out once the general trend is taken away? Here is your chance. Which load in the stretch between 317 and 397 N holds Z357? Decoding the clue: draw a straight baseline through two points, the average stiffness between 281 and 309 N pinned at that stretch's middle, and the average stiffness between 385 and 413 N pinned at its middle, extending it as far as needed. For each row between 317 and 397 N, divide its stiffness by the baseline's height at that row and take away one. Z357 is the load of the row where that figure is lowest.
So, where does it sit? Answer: 375.0 N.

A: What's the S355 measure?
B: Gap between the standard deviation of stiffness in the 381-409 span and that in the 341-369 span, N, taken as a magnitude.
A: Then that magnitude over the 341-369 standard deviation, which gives 0.72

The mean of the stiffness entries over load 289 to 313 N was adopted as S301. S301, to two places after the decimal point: 4.60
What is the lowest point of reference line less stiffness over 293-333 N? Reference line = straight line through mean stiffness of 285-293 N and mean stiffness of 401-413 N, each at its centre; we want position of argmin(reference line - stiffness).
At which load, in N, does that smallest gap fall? 299.0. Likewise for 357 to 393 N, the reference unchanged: 387.0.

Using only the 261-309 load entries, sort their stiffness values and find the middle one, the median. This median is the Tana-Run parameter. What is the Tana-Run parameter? 4.57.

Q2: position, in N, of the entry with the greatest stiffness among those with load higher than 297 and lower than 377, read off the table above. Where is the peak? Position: 299.0 N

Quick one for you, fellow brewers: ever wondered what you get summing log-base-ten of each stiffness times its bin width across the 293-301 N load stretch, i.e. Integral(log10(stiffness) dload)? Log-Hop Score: 5.5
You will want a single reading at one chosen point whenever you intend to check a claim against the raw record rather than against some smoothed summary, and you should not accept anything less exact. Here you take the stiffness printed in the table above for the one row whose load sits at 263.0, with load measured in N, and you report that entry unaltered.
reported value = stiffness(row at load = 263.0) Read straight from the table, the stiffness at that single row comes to 4.6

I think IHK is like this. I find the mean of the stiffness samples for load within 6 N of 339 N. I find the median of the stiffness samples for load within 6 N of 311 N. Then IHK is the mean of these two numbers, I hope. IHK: 4.47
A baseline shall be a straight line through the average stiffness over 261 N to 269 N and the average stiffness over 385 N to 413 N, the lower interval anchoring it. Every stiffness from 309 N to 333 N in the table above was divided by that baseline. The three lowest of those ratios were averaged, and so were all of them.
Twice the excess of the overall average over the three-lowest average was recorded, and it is 0.058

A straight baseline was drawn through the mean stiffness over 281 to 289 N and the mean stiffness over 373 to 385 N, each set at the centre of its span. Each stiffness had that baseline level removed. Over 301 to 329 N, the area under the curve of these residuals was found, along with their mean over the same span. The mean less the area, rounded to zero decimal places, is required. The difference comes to -26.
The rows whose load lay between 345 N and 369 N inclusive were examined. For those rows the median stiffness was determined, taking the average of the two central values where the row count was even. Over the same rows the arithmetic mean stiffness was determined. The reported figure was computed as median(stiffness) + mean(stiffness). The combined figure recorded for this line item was 8.37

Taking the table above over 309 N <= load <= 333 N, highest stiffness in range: 4.85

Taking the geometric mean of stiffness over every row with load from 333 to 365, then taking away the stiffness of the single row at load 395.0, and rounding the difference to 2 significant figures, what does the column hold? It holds -0.033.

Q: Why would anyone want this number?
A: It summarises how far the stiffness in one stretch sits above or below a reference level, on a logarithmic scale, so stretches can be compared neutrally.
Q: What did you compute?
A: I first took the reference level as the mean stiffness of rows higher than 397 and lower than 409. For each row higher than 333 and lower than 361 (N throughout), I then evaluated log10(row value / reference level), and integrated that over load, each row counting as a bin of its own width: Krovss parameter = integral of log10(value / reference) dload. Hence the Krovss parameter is -0.3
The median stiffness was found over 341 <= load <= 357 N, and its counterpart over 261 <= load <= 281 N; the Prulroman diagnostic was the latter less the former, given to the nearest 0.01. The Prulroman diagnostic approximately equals 0.40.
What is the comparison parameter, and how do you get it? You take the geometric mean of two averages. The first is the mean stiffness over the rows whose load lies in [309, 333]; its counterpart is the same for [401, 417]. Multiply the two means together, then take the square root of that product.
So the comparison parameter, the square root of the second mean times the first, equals 4.42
